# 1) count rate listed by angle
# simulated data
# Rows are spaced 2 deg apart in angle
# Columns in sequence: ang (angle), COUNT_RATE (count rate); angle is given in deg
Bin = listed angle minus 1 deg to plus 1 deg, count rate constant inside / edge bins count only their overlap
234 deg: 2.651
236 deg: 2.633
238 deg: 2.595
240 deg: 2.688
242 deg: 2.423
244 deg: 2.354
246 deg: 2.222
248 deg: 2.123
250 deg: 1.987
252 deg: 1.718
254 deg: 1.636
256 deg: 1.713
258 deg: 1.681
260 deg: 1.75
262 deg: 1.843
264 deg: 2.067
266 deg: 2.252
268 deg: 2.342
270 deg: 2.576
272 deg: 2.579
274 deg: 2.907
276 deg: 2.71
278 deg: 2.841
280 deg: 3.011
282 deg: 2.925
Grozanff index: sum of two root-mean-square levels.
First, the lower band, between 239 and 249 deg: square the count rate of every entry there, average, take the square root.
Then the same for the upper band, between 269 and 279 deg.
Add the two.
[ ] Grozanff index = 5.10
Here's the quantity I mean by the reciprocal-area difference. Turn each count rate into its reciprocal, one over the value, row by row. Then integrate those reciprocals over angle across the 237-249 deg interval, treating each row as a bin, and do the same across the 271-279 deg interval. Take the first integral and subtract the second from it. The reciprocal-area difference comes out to 2.1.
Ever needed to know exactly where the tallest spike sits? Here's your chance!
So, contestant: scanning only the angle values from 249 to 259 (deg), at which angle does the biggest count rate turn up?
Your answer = 250 deg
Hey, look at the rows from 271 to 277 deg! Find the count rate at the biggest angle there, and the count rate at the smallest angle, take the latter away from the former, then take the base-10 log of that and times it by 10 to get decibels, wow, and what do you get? -8.8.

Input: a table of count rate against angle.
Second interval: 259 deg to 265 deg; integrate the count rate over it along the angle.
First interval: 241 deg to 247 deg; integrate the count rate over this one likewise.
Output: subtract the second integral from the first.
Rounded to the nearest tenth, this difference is 2.7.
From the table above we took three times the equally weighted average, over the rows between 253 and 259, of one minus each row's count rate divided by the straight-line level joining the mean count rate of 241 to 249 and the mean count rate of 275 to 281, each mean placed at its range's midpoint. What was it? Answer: 1.0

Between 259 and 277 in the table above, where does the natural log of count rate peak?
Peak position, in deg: 274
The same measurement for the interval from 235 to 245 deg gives 240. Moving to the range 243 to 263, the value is 244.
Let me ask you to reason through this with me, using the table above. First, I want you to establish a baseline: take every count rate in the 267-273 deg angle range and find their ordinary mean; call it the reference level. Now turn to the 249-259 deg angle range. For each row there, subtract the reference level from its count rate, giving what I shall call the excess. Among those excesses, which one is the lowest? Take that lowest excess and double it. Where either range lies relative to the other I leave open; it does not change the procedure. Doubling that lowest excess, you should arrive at -1.7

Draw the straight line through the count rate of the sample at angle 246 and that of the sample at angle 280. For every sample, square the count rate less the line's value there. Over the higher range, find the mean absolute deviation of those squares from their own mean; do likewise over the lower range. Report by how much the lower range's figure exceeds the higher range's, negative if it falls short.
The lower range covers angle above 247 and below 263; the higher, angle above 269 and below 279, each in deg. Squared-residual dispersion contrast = 0.18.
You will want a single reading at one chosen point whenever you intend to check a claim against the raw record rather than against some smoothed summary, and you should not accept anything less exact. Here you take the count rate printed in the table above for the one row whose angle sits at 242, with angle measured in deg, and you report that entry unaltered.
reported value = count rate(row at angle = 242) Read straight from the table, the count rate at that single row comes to 2.423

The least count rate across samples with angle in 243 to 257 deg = 1.636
